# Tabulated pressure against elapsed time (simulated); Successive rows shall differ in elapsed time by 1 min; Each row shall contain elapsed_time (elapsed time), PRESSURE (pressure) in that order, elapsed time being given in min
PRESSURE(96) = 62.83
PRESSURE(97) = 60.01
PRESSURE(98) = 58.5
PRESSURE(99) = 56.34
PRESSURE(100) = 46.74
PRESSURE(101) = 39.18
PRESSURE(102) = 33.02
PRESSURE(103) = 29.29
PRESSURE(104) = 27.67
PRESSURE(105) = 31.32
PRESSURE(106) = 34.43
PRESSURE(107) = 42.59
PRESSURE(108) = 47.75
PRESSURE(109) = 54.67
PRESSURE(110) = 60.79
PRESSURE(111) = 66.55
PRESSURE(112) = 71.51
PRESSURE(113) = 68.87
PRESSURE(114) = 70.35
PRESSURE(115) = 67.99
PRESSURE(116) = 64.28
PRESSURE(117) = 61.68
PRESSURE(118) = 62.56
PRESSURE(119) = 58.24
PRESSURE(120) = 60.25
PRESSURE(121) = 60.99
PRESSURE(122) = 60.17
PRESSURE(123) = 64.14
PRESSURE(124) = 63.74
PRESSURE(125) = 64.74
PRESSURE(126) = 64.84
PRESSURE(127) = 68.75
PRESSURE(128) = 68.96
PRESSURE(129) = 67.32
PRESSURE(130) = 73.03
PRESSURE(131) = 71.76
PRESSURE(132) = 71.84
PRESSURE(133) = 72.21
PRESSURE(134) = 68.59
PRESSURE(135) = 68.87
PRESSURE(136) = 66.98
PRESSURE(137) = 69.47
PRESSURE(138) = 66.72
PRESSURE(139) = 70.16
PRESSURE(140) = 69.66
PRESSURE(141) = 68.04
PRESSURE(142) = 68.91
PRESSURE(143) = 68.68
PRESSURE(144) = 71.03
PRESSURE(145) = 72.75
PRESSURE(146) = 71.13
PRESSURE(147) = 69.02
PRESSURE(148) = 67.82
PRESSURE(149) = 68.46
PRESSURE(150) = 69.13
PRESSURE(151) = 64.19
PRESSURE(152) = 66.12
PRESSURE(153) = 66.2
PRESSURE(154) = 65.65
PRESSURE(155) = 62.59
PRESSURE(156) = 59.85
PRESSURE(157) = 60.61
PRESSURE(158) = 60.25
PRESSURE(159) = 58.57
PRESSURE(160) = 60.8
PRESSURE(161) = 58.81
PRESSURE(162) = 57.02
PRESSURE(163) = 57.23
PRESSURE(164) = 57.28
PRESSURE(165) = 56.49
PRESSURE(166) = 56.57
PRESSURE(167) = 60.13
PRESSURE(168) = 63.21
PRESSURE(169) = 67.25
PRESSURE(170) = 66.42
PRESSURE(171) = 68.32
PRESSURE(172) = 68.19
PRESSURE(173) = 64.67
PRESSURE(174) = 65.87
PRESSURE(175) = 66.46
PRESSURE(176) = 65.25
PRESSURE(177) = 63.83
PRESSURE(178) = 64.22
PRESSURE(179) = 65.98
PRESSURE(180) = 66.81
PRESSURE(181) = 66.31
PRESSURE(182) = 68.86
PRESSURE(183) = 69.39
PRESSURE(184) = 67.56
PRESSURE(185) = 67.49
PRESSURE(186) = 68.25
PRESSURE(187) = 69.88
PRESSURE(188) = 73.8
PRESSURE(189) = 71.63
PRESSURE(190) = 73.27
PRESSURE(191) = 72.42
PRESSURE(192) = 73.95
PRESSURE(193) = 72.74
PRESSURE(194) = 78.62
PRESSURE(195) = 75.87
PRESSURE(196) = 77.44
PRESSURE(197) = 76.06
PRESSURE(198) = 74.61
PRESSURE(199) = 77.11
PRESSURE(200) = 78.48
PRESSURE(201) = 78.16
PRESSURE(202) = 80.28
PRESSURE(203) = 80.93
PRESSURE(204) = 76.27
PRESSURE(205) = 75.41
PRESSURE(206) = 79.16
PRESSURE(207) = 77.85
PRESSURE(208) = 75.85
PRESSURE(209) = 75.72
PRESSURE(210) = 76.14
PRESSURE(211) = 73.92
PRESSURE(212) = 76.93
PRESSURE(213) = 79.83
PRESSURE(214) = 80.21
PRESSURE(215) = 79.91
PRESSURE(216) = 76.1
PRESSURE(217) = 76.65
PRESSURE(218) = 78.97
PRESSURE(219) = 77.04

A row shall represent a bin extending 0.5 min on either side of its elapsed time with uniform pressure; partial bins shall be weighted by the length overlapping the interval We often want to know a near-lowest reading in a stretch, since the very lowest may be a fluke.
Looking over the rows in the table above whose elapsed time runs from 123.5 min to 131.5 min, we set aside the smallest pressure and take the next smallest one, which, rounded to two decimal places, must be 64.74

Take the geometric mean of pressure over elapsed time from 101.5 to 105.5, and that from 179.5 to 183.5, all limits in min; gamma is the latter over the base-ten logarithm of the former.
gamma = 46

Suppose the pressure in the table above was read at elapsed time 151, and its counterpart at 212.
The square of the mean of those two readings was 4979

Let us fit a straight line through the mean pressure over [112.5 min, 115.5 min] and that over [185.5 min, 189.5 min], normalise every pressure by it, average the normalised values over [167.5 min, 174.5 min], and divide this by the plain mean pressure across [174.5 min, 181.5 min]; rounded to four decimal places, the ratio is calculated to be 0.0143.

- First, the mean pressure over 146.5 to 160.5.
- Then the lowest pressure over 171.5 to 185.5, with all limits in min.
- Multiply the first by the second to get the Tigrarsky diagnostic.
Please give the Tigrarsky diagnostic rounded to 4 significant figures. 4100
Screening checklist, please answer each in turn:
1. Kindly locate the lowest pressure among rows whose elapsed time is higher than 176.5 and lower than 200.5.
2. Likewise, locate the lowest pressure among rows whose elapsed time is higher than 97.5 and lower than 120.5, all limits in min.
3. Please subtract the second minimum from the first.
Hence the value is 36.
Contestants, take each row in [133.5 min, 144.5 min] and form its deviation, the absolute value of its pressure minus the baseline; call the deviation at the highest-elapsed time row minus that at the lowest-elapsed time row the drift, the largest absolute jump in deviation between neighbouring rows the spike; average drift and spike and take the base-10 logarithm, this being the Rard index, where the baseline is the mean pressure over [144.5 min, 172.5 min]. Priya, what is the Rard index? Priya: 0.47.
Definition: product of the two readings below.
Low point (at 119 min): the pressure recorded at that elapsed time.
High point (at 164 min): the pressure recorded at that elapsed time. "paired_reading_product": 3336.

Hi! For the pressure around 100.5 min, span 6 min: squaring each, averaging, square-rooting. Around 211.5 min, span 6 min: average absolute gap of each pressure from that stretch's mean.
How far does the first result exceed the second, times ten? 433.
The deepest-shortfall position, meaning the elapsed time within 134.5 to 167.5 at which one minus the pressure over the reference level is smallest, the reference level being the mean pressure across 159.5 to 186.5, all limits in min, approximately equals 145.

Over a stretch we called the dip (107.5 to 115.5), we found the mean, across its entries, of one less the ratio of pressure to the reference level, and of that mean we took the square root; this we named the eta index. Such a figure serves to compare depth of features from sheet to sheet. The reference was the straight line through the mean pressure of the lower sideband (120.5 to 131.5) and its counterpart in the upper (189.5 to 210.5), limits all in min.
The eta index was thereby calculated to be 0.10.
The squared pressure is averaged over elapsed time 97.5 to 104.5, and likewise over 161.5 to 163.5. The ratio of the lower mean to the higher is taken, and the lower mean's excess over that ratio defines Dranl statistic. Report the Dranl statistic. 1861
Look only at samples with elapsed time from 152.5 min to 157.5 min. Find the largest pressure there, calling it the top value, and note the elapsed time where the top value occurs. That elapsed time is 153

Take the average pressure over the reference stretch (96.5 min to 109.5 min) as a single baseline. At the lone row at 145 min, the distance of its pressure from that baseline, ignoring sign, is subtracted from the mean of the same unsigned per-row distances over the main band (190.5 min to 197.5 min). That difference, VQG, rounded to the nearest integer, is 3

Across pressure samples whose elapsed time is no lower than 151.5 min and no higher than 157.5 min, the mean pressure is 64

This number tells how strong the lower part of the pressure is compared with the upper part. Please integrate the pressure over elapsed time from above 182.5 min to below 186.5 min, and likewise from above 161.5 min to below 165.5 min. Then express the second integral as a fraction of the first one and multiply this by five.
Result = 4.2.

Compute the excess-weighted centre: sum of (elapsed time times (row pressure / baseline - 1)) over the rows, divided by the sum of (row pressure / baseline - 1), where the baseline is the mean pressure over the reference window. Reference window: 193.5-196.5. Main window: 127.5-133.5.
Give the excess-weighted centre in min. 130.1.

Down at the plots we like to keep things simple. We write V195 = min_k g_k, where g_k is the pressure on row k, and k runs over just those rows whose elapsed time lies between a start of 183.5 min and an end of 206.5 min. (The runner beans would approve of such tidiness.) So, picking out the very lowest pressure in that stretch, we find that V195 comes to 67.49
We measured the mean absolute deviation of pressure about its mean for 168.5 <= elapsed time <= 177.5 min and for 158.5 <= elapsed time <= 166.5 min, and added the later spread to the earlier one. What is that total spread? 2.4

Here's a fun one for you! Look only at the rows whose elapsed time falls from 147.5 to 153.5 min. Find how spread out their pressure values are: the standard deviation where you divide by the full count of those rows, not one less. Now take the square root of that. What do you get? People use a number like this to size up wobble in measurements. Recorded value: 1.29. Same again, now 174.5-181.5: 1.03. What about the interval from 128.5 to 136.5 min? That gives 1.50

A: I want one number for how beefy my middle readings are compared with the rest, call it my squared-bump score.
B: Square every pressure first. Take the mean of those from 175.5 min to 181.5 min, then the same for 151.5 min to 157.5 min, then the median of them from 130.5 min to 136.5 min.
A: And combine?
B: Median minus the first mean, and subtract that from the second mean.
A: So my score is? 3372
